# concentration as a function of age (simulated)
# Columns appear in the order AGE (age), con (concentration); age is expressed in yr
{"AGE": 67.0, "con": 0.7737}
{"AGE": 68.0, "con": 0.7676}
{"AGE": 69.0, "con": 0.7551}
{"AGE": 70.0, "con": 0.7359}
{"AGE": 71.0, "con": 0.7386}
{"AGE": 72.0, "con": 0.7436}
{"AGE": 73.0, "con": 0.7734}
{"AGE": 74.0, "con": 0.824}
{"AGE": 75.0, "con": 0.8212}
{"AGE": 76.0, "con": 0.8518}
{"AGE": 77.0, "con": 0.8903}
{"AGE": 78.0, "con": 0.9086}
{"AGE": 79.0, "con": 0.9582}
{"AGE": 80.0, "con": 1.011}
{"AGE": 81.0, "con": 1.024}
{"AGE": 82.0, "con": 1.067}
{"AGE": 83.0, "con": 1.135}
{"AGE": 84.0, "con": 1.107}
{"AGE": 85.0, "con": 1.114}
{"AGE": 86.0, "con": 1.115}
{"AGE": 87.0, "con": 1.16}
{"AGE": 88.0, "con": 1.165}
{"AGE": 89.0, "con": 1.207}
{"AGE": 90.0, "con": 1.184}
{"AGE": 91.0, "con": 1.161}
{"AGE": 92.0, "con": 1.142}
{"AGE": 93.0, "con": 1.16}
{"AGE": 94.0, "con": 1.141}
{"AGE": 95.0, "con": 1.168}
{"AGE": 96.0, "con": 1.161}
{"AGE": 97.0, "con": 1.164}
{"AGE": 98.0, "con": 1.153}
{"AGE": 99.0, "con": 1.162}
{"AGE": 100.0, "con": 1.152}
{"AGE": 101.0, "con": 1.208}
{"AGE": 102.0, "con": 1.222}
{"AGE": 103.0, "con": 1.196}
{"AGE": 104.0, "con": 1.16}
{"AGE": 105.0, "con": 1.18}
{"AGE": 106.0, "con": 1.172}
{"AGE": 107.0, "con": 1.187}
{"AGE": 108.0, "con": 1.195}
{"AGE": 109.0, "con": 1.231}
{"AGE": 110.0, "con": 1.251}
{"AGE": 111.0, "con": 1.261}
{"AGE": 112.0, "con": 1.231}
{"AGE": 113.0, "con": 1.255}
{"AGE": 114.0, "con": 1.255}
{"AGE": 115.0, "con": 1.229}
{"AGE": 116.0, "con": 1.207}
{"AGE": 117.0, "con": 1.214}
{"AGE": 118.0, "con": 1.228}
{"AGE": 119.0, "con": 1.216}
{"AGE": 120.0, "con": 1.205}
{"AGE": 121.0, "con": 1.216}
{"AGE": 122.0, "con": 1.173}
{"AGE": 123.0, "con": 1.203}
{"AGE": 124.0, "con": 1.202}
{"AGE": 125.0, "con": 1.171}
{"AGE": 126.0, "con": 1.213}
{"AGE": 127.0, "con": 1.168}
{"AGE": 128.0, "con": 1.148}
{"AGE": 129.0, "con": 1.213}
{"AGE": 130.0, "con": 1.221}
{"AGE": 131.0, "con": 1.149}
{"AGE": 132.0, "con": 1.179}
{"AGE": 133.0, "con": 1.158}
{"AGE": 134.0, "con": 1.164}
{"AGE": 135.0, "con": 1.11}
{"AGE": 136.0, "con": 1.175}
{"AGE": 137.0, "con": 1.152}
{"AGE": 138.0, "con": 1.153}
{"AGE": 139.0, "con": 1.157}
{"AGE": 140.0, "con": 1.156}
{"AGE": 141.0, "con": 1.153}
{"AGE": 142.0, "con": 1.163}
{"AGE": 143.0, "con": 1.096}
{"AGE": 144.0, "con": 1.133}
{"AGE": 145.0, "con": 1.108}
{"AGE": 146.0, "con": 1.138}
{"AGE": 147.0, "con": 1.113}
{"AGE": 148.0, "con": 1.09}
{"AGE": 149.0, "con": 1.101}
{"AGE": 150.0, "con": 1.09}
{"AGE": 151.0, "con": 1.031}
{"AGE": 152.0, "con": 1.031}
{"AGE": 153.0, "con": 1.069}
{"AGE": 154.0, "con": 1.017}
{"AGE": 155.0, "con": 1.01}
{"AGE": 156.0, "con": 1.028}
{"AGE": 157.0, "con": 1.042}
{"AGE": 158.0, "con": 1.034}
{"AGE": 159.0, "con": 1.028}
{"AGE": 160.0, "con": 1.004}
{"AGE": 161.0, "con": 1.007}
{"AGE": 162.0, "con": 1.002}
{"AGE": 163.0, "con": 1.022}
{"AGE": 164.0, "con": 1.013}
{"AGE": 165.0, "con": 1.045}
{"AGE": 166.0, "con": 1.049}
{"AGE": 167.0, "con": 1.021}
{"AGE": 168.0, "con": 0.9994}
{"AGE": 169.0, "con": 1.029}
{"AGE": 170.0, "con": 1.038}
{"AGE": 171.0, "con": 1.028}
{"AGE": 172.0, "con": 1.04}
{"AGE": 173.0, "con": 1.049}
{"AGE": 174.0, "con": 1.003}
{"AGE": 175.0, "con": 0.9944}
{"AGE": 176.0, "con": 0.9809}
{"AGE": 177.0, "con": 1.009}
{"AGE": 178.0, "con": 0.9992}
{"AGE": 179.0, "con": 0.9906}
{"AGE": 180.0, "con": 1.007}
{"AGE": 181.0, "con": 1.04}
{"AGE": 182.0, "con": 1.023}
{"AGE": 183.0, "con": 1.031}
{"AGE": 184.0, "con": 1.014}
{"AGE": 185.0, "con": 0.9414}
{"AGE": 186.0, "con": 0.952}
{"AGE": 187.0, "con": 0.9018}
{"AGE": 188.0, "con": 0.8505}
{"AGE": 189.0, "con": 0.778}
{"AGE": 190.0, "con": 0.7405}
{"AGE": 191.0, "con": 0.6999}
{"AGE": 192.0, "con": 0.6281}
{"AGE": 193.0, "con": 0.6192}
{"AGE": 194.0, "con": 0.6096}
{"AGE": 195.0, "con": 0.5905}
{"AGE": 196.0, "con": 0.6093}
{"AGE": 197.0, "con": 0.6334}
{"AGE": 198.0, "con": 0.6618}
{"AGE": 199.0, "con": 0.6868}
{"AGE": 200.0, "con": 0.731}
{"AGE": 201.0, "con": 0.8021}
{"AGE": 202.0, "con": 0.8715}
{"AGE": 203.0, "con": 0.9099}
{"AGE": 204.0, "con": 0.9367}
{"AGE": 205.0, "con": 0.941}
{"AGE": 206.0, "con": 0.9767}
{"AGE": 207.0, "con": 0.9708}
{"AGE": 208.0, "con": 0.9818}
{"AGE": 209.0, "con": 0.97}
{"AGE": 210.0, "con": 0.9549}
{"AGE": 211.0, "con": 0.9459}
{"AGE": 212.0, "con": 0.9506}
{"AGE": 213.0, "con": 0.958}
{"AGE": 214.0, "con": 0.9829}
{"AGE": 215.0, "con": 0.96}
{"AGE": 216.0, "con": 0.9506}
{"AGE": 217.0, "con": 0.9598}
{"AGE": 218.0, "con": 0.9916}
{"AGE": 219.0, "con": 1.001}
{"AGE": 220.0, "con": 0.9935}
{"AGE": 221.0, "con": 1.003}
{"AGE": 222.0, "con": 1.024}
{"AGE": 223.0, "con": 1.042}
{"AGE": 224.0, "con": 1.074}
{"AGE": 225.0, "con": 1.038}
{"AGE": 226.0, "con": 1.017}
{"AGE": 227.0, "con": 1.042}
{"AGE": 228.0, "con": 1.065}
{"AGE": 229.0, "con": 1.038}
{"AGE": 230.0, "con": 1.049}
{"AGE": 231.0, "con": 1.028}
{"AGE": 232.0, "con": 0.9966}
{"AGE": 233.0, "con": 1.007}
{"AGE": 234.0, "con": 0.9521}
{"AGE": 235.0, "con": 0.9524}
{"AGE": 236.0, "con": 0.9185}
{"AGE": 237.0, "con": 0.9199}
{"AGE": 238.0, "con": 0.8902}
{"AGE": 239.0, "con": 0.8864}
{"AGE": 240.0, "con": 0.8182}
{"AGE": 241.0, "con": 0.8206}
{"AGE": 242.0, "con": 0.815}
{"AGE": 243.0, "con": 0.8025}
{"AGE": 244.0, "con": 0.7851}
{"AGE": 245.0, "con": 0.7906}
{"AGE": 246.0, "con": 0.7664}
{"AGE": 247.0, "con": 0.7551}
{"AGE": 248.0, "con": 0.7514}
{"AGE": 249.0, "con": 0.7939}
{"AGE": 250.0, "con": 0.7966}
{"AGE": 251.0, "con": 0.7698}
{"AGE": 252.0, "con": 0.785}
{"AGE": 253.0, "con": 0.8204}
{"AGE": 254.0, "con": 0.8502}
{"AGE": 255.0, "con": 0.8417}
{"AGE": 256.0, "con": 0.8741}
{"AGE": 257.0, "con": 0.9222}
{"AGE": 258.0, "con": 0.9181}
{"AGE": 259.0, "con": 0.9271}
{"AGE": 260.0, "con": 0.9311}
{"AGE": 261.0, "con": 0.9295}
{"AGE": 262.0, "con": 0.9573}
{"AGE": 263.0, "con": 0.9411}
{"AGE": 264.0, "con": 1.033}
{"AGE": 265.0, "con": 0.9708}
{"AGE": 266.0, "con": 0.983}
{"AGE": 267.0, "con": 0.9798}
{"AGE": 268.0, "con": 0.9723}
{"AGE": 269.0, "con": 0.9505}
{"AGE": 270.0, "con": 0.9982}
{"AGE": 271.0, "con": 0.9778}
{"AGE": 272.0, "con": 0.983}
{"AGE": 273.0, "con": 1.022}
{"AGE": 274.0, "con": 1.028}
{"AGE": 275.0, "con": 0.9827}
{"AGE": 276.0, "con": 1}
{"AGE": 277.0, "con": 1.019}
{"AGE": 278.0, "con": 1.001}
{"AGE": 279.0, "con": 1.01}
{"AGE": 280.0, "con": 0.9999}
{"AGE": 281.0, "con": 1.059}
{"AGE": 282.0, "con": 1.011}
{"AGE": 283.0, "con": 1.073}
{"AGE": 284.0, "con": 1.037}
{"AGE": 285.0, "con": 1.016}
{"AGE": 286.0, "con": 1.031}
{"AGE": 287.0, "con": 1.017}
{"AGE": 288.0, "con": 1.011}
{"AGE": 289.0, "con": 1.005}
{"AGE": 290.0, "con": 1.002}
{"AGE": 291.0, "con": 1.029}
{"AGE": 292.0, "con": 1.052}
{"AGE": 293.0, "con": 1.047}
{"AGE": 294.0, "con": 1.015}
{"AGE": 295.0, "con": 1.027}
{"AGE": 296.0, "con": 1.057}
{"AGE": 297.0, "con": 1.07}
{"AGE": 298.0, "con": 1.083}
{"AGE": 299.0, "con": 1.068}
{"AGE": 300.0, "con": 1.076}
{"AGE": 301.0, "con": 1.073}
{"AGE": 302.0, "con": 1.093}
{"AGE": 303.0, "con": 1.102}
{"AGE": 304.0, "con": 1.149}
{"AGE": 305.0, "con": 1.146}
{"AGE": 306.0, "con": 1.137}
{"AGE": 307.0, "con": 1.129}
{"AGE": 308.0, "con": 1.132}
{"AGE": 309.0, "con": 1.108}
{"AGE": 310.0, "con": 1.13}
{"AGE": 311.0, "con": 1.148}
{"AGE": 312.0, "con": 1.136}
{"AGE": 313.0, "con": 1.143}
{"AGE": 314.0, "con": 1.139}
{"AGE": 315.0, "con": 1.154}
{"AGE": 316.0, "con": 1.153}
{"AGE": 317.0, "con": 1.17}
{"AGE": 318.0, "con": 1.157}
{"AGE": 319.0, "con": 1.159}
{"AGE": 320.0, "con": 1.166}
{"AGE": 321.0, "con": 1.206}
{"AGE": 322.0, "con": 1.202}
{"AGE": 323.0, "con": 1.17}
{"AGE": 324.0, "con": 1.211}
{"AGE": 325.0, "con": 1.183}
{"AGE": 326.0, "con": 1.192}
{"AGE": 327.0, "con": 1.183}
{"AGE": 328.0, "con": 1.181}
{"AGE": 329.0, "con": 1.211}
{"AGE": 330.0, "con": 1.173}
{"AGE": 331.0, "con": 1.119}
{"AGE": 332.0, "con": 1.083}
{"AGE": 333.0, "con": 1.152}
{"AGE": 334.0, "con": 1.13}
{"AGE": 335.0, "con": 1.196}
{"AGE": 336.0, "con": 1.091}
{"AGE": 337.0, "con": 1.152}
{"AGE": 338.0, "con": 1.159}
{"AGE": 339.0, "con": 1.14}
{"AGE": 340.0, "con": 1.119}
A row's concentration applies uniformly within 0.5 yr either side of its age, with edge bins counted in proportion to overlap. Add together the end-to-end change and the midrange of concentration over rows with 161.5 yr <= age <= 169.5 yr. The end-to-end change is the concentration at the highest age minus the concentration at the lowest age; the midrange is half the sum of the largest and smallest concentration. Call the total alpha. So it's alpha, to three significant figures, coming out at 1.05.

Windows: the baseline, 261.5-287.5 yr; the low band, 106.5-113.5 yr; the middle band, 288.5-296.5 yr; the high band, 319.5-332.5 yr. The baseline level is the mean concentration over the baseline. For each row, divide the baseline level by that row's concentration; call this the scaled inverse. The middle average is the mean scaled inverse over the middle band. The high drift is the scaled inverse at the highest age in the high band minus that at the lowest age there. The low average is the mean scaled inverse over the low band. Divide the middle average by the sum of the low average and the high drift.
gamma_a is 1.11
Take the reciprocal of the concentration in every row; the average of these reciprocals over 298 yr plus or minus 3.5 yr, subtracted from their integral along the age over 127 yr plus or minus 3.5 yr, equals 4.9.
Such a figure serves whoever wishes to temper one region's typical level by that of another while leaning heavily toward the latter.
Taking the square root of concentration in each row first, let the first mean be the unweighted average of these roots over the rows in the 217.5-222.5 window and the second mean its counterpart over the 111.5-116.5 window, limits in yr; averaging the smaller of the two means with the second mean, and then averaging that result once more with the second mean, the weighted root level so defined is 1.084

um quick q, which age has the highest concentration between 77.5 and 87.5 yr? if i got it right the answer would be 87.0 yr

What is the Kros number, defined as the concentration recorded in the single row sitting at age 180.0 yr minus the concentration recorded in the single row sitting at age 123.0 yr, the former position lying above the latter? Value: -0.20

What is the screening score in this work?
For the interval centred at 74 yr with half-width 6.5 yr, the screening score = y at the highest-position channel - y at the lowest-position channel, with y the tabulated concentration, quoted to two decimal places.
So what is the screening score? 0.24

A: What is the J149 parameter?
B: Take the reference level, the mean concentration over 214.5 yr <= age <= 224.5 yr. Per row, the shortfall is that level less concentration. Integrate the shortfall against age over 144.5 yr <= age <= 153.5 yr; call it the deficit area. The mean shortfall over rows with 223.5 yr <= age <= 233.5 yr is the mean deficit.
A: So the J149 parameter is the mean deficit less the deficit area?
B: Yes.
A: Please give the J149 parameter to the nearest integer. 1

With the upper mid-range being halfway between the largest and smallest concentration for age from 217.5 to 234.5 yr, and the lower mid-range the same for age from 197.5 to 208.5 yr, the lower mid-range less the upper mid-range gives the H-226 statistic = -0.19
